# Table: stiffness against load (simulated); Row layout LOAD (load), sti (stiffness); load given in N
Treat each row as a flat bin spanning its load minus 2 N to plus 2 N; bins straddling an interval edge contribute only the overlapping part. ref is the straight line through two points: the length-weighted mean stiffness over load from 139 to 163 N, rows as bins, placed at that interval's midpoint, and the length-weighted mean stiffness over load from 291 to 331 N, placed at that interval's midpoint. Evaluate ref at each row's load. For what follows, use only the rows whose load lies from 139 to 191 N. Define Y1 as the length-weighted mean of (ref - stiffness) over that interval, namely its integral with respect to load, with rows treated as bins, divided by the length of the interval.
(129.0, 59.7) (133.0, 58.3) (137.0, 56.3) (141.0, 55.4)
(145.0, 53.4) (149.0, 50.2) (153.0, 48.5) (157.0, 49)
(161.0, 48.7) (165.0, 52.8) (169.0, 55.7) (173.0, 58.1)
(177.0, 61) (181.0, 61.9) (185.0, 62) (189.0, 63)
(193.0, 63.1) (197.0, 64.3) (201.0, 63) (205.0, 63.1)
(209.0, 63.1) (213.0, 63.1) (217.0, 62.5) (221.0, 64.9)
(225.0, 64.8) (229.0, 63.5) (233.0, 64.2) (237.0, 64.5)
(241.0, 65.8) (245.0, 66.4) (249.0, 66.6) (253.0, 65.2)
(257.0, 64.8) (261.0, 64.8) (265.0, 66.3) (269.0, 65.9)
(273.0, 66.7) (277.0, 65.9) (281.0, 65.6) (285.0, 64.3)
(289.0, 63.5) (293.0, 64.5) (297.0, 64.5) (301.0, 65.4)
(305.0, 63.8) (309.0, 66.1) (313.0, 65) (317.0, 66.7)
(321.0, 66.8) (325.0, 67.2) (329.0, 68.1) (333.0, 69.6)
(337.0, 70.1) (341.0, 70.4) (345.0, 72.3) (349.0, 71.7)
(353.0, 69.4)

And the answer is -3.2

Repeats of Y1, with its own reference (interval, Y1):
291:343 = -0.4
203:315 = -3.9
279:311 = -0.4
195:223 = -7.1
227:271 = -5.3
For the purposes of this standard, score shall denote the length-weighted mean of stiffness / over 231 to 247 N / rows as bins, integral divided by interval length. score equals 65.2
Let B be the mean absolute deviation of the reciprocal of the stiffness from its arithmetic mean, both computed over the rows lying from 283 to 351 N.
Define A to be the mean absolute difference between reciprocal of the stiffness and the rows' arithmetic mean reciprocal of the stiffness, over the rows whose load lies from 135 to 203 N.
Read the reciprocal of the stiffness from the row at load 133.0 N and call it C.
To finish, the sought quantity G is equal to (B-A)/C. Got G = -0.06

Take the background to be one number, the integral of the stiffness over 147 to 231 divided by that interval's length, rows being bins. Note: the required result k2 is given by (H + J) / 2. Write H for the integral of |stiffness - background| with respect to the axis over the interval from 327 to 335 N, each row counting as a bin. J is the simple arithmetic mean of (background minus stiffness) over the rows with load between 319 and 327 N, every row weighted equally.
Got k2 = 34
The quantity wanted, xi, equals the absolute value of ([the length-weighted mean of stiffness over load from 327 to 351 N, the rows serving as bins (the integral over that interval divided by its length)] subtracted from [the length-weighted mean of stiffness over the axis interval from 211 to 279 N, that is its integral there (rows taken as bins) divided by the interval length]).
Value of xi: 5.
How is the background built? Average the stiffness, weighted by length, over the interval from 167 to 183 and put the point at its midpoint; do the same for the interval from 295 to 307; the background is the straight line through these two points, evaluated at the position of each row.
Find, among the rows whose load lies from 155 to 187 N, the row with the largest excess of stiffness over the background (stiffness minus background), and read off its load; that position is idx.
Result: 181.0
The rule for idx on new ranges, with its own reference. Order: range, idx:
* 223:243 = 241.0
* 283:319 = 317.0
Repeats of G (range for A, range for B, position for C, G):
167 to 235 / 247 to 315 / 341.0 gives -0.02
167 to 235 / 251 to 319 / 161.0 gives -0.01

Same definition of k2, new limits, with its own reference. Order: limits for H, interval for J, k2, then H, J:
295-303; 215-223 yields 20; 45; -4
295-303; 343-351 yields 16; 45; -13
